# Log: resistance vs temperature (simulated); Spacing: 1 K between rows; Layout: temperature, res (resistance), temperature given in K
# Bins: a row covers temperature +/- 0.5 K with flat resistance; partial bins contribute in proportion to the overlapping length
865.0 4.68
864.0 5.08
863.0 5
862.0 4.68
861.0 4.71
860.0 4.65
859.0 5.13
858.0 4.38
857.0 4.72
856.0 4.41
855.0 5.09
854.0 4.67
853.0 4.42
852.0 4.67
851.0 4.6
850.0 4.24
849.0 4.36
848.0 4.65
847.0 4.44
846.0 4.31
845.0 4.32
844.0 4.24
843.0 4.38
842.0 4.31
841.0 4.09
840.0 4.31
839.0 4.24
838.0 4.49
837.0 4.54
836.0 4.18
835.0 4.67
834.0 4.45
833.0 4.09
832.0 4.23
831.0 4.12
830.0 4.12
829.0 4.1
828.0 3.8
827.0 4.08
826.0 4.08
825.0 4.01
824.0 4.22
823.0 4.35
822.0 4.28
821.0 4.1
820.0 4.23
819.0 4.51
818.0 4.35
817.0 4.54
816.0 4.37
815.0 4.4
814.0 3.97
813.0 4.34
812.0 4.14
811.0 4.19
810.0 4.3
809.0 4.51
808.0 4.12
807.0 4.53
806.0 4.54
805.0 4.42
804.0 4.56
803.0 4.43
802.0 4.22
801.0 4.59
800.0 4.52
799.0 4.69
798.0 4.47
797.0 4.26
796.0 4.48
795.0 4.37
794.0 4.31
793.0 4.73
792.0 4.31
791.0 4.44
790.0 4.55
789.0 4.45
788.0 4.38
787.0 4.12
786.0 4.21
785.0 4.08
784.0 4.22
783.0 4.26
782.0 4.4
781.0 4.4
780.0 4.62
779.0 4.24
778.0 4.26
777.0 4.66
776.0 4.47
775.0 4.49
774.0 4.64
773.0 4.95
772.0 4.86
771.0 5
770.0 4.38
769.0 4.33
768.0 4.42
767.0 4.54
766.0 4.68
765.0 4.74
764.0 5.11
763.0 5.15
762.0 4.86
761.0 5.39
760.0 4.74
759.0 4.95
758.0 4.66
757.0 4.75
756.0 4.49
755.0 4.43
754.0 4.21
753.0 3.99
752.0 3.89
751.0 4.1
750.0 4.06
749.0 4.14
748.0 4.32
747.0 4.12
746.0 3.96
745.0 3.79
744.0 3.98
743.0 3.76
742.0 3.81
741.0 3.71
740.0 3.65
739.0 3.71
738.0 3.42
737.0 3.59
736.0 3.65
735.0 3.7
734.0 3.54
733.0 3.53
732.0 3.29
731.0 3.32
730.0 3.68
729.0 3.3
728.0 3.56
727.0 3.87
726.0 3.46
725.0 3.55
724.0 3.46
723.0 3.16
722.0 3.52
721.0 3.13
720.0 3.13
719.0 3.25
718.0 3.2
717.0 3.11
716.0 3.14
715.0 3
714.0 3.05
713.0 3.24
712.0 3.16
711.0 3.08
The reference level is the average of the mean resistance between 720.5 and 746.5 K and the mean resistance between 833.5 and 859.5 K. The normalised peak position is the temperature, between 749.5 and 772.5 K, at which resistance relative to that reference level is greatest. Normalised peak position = 761.0 K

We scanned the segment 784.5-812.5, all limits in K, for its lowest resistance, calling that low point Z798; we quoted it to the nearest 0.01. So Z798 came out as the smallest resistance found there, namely 4.08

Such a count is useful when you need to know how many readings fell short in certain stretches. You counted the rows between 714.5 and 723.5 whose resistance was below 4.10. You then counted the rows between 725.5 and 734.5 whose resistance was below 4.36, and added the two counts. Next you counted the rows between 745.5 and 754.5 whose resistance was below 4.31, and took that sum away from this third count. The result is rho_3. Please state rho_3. -10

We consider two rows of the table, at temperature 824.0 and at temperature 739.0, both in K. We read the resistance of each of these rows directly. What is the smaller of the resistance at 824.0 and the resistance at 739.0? 3.7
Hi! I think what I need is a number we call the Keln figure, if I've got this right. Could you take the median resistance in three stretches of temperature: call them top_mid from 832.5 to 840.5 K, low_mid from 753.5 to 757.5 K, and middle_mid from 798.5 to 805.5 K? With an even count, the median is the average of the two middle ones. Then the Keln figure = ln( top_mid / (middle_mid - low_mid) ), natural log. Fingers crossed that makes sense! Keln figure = 4.29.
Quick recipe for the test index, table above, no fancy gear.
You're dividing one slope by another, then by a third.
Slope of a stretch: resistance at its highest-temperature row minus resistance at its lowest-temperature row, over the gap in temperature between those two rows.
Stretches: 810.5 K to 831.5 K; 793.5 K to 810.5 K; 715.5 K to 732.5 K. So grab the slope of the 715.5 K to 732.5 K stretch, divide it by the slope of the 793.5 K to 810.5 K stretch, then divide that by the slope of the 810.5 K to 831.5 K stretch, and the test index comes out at 4286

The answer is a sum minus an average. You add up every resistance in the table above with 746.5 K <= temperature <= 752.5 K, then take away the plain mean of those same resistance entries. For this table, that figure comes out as 21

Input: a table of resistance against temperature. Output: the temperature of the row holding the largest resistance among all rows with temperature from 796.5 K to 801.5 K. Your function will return 799.0 K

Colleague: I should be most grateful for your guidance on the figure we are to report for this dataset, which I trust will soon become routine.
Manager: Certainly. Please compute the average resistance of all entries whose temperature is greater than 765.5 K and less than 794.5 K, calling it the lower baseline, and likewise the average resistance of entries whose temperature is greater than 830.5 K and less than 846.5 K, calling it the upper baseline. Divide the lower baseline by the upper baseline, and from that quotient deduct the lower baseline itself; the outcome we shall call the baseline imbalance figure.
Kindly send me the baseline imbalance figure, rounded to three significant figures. -3.43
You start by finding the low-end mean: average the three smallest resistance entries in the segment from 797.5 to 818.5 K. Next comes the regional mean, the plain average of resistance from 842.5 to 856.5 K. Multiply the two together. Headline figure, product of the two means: 18.3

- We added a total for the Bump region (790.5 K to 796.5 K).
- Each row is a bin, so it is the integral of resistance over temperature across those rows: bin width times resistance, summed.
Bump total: 26.6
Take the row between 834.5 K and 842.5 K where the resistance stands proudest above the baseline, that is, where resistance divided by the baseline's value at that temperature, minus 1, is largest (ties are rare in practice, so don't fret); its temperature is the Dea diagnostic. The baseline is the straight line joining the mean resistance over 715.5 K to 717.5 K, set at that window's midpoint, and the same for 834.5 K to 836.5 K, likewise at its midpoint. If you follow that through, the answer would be 835.0 K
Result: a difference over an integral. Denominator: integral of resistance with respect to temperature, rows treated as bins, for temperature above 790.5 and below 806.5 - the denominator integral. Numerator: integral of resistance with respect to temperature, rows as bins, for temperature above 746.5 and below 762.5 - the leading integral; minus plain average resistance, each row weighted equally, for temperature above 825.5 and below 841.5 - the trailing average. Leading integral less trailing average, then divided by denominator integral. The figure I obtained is 0.94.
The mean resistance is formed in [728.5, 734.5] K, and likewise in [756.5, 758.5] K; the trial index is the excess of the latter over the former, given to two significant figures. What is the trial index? 1.3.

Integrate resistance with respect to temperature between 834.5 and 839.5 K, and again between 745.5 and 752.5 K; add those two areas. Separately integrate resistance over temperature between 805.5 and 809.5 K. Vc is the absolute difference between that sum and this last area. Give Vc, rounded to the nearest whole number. 33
